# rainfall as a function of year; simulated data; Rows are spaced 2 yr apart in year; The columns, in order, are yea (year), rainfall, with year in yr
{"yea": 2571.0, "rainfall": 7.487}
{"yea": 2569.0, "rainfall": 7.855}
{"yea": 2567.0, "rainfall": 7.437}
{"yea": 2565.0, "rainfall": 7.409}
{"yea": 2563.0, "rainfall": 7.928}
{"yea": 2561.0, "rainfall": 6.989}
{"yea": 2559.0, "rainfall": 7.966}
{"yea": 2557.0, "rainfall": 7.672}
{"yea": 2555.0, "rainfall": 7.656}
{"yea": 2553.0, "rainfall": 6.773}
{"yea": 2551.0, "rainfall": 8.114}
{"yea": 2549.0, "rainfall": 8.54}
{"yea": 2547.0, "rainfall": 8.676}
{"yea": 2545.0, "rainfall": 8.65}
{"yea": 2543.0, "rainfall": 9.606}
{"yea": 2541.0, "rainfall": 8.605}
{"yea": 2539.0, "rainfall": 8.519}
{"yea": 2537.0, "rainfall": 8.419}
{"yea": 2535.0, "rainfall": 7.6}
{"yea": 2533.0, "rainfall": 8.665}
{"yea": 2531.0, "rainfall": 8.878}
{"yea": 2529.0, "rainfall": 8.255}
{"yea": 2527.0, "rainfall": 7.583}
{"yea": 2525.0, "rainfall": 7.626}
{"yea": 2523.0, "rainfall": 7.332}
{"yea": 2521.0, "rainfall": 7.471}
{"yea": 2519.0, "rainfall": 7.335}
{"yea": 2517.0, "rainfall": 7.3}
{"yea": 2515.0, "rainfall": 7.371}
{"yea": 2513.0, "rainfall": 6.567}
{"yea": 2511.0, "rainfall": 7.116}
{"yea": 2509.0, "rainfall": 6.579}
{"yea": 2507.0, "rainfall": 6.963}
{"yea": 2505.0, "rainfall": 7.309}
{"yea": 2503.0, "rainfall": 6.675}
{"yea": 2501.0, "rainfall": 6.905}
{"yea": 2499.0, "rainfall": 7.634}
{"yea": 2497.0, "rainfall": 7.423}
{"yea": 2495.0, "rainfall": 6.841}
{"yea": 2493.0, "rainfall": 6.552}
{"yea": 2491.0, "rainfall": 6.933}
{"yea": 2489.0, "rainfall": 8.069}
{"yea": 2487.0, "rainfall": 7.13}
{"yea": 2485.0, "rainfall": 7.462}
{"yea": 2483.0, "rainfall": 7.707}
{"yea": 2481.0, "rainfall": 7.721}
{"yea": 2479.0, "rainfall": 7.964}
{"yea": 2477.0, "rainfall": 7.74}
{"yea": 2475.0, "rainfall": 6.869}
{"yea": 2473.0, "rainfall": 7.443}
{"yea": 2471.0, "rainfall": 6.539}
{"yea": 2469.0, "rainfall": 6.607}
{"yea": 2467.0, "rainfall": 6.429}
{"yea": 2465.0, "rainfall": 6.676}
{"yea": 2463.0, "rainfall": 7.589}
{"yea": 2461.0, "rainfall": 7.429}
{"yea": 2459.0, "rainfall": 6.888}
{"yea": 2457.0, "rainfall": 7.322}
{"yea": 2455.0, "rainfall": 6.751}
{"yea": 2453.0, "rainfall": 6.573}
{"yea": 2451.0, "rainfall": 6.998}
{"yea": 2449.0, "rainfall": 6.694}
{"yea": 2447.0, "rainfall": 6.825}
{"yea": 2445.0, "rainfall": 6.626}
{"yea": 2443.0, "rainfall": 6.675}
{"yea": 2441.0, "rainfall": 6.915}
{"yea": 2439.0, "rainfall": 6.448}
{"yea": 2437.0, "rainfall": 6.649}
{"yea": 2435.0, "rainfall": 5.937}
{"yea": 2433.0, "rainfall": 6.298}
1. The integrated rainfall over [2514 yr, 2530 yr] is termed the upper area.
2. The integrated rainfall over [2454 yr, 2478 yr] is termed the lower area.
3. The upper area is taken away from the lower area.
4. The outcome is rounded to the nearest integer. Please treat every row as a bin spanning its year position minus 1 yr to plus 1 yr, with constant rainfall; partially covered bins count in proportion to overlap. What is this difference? 48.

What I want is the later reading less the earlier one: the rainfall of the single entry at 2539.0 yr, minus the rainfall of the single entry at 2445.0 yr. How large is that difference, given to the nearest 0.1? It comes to 1.9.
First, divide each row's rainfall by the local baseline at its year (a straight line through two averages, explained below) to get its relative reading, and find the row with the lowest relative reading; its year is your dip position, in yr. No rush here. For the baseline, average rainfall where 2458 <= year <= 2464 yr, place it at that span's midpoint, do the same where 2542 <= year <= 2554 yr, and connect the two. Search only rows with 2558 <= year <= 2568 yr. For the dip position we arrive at 2561.0 yr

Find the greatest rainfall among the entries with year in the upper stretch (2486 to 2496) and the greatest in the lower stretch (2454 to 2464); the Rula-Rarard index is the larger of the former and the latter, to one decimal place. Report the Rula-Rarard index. 8.1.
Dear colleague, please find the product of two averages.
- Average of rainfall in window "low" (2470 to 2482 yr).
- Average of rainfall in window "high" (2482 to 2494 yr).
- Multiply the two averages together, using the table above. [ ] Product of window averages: 53.9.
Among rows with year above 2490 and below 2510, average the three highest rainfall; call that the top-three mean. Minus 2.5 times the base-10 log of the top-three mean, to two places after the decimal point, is -2.18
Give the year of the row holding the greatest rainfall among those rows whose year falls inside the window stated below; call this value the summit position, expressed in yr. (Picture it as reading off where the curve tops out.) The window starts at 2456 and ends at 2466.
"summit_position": 2463.0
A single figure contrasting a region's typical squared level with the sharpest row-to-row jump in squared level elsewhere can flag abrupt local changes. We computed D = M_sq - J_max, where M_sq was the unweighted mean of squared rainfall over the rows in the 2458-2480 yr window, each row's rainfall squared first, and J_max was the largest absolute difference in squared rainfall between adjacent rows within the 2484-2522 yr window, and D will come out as 33.7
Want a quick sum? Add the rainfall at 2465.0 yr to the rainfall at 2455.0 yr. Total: 13.4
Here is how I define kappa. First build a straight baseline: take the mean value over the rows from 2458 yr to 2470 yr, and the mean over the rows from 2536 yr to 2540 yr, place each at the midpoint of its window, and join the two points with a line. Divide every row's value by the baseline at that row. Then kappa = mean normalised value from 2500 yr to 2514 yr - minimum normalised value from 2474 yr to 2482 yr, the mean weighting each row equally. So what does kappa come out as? -0.08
